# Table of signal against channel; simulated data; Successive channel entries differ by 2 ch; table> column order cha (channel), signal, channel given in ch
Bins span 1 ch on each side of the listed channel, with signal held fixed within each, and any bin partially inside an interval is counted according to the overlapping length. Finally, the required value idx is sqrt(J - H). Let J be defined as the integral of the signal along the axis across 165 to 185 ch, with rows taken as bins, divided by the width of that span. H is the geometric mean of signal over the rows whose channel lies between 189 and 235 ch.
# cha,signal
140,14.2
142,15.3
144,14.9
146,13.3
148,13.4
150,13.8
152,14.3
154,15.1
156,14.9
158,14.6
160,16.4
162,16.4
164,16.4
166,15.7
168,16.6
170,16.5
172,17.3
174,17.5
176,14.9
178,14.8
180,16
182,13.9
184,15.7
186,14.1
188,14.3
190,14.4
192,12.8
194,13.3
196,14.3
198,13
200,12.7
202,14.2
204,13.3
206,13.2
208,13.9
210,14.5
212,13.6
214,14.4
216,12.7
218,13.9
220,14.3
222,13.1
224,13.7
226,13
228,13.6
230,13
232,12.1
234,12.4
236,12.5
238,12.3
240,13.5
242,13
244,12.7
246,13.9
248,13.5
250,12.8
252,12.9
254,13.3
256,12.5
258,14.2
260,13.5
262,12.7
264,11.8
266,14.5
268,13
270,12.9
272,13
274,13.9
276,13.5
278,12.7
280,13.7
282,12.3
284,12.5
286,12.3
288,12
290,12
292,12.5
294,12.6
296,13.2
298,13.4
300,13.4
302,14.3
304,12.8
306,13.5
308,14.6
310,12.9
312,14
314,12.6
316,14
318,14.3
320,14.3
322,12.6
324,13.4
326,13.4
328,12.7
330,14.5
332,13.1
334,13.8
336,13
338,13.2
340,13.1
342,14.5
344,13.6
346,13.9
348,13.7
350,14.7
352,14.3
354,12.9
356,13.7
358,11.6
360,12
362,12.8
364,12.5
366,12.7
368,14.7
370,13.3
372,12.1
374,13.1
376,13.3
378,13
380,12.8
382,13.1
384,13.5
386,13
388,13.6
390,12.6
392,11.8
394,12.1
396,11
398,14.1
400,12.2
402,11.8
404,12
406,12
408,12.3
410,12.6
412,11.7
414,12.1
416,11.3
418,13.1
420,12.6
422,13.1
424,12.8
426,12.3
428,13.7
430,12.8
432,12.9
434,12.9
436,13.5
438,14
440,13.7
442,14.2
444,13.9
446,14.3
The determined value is 1.6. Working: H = 13.4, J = 15.9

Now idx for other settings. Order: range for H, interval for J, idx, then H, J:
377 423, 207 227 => 1.1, 12.5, 13.7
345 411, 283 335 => 0.6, 12.8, 13.3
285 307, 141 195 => 1.5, 12.9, 15.1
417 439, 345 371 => 0.5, 13.1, 13.3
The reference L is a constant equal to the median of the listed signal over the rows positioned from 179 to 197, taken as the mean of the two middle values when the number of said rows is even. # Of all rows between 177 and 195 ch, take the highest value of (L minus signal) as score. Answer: 1.5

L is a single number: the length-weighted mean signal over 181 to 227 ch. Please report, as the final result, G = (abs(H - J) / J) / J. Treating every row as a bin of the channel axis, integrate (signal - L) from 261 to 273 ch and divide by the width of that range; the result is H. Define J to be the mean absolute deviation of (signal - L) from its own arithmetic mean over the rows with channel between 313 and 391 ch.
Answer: 3.8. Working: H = -0.8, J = 0.598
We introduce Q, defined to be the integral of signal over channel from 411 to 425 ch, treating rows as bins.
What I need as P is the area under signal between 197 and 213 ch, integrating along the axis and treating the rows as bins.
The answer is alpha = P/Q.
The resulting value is 1.25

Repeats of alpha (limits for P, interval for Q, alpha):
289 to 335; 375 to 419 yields 1.12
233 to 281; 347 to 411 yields 0.77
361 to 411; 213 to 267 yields 0.89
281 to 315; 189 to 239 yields 0.66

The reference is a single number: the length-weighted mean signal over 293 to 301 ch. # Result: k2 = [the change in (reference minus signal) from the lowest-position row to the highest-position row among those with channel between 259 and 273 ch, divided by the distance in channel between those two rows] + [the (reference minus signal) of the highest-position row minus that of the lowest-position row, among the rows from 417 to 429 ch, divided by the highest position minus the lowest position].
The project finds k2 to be 0.0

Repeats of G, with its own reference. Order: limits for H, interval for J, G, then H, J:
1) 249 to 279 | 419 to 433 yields 10.2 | -0.6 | 0.298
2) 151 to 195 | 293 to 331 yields 2.8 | 1.5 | 0.579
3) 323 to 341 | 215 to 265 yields 3.3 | -0.4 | 0.533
